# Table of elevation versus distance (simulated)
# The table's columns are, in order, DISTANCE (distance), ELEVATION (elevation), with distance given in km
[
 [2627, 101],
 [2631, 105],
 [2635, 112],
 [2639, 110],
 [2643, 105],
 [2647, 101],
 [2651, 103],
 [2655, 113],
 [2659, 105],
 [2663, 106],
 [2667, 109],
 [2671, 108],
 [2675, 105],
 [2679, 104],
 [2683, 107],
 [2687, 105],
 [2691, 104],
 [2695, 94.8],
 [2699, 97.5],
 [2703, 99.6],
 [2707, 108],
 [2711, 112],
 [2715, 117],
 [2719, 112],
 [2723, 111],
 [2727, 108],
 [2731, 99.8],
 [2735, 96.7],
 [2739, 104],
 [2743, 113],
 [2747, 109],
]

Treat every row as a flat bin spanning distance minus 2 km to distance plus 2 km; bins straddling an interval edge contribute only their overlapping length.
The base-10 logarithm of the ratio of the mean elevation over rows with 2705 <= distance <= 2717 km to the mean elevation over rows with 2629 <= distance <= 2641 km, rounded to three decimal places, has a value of 0.013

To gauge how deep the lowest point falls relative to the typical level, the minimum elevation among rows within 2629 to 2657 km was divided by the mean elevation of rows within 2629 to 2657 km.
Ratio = 0.944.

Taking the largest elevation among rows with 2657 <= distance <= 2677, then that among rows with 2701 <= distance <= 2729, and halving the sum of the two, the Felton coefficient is 113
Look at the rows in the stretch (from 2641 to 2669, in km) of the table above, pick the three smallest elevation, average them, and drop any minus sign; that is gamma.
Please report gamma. 103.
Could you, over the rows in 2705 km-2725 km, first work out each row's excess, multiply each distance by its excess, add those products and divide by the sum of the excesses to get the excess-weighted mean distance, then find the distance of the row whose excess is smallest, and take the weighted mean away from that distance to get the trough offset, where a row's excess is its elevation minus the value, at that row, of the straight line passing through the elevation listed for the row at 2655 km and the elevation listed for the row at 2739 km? -9.5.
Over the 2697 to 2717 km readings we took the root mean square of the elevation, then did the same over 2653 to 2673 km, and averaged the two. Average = 107.7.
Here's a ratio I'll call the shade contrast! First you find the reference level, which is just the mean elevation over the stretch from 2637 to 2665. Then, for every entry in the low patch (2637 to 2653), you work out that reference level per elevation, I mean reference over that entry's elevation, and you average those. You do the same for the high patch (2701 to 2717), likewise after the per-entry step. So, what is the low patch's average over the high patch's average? 1.039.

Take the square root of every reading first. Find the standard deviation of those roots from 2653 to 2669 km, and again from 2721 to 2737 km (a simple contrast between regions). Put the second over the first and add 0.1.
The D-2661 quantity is 2.02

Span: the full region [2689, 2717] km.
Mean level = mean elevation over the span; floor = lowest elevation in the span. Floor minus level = -10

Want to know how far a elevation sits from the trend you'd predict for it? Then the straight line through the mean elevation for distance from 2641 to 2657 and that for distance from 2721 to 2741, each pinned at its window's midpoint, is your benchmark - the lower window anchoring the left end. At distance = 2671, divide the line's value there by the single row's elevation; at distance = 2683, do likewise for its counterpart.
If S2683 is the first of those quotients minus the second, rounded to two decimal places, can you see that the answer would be -0.01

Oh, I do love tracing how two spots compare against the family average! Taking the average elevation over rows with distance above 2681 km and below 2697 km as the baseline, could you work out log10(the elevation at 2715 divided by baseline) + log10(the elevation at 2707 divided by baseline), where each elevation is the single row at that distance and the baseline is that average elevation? 0.078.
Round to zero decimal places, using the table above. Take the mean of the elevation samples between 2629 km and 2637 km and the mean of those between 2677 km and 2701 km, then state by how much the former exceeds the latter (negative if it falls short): 6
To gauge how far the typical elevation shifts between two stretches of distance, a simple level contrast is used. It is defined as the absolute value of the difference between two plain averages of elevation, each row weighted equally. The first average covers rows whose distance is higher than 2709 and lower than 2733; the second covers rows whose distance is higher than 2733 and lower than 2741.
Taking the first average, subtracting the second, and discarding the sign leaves 9.6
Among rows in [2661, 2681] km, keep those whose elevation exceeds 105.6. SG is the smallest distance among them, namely 2663 km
